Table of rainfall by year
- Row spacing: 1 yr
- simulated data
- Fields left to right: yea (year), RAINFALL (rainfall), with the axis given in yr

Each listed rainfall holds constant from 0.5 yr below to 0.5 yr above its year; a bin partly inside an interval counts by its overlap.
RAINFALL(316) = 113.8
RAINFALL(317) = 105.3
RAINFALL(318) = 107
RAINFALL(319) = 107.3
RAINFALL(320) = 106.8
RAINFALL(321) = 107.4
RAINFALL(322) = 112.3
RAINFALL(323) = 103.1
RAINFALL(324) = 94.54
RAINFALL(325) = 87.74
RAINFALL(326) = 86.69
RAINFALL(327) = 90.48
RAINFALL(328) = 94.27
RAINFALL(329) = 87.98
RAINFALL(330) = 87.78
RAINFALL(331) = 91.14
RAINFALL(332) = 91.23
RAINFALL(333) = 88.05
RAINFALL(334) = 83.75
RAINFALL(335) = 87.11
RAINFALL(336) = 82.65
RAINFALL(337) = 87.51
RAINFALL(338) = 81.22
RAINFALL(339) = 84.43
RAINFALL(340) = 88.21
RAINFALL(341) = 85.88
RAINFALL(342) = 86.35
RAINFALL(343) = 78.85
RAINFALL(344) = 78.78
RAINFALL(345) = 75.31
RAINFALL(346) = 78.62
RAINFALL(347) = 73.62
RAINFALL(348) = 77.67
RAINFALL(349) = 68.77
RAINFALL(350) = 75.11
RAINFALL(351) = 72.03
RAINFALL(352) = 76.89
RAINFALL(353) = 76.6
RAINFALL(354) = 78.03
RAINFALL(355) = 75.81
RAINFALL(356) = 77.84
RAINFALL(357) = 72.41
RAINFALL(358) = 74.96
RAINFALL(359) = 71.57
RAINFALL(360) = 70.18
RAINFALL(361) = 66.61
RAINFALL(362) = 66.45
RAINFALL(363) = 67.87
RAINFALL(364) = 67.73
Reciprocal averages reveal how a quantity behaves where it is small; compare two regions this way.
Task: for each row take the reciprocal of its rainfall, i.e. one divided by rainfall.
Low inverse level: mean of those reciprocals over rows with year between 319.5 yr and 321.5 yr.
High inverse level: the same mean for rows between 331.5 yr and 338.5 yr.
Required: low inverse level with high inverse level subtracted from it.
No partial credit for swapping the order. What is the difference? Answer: -0.0023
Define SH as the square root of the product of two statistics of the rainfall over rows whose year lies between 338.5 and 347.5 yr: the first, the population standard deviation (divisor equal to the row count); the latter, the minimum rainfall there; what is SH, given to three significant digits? 19.0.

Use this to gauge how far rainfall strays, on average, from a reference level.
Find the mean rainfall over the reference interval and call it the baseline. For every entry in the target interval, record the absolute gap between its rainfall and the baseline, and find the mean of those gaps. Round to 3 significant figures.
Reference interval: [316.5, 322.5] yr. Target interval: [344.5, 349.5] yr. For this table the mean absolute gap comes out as 32.9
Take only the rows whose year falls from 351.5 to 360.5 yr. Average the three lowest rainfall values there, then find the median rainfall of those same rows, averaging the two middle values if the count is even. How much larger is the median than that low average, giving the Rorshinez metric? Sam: 4.4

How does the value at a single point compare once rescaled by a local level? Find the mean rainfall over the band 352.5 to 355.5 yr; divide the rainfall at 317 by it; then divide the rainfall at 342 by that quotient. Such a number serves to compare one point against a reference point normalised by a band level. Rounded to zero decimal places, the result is 63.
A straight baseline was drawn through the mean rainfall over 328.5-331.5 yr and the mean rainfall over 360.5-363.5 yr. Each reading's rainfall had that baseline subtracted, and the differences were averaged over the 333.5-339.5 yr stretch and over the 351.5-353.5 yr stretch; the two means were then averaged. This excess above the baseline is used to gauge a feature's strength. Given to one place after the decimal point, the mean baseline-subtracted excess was 1.6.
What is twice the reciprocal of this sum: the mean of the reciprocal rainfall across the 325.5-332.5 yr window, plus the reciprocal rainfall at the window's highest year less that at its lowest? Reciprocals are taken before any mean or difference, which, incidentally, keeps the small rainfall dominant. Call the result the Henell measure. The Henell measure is 190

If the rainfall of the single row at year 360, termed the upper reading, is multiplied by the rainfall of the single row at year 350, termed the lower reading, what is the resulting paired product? 5271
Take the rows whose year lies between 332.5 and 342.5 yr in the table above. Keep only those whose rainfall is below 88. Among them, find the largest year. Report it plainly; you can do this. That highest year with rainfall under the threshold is 342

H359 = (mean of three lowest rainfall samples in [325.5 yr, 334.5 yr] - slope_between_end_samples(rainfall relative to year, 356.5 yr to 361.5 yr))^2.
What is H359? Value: 7660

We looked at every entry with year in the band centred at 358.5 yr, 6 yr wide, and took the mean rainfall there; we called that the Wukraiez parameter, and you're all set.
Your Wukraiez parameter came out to 72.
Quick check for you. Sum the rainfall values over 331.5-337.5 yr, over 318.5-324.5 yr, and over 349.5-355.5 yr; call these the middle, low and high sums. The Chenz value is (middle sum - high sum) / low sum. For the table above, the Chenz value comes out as 0.10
